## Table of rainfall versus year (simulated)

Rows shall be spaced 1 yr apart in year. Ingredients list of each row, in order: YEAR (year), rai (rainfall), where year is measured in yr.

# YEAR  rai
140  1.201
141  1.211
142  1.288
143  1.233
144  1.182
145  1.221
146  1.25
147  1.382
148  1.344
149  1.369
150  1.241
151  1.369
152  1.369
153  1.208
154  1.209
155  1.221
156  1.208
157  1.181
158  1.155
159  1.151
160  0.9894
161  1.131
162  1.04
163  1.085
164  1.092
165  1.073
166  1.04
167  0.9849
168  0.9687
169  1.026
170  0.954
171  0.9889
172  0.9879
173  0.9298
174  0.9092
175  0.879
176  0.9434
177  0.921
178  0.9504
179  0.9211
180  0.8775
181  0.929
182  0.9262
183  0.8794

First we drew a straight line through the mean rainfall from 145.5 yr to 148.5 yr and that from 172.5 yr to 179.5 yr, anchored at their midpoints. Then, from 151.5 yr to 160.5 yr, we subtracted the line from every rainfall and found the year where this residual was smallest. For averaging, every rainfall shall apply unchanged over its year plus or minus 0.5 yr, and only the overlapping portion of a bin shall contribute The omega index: 160 yr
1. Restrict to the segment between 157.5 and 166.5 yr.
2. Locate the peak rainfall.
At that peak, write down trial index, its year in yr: 158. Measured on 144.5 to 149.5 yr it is 147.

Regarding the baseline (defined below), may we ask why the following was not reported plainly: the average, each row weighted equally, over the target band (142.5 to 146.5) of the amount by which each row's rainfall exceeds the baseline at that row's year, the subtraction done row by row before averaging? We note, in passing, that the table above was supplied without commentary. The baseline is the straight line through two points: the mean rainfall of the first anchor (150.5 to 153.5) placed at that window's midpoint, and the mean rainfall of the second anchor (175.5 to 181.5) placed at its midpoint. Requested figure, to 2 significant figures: -0.20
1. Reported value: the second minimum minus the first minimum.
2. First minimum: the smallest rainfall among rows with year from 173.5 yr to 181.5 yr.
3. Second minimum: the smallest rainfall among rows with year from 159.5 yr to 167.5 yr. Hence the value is 0.11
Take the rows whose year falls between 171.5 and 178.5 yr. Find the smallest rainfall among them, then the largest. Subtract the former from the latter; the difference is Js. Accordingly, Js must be 0.11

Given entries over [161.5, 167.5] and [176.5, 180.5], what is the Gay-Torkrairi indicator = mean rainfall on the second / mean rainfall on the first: 0.87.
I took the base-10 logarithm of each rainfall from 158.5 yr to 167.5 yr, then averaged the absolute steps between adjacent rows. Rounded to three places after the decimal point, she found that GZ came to 0.028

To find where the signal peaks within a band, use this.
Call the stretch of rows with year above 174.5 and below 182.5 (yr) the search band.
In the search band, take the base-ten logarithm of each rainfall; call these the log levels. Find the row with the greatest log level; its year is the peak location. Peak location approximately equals 178 yr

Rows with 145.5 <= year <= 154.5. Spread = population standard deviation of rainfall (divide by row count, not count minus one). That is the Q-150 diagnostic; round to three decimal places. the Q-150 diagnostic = 0.071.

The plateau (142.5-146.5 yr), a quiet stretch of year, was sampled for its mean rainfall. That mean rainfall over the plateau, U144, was 1.22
